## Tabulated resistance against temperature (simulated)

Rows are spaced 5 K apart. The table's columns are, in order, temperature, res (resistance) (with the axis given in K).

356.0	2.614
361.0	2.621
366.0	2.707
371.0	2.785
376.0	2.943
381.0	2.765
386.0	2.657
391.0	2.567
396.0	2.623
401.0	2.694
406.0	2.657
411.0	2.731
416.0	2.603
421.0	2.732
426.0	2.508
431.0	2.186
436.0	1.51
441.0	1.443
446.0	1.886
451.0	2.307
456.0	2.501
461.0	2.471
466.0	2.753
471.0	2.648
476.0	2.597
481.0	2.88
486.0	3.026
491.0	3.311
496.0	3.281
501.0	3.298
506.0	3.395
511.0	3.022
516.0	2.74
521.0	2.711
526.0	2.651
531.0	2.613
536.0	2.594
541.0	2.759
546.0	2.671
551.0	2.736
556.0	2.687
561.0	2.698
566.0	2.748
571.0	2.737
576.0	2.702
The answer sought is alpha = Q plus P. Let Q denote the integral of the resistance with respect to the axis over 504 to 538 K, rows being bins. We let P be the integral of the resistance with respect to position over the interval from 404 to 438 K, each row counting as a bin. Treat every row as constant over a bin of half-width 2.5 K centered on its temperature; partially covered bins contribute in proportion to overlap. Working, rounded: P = 82.6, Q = 96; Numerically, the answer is 178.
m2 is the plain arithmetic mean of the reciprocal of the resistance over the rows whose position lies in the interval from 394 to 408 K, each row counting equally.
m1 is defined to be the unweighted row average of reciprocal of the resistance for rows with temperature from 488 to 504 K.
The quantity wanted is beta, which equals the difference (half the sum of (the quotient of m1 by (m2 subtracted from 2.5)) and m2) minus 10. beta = -9.74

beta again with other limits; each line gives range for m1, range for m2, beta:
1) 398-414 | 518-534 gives -9.72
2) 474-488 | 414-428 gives -9.72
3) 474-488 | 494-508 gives -9.77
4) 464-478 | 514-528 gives -9.73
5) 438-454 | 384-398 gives -9.68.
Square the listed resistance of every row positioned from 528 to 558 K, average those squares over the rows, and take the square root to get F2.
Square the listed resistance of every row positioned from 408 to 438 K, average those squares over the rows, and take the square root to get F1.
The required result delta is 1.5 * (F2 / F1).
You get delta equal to 1.7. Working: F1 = 2.4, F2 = 2.68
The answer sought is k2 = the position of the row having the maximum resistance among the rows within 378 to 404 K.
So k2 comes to 381.0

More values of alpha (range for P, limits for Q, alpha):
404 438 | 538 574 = 180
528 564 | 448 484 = 190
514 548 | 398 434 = 184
